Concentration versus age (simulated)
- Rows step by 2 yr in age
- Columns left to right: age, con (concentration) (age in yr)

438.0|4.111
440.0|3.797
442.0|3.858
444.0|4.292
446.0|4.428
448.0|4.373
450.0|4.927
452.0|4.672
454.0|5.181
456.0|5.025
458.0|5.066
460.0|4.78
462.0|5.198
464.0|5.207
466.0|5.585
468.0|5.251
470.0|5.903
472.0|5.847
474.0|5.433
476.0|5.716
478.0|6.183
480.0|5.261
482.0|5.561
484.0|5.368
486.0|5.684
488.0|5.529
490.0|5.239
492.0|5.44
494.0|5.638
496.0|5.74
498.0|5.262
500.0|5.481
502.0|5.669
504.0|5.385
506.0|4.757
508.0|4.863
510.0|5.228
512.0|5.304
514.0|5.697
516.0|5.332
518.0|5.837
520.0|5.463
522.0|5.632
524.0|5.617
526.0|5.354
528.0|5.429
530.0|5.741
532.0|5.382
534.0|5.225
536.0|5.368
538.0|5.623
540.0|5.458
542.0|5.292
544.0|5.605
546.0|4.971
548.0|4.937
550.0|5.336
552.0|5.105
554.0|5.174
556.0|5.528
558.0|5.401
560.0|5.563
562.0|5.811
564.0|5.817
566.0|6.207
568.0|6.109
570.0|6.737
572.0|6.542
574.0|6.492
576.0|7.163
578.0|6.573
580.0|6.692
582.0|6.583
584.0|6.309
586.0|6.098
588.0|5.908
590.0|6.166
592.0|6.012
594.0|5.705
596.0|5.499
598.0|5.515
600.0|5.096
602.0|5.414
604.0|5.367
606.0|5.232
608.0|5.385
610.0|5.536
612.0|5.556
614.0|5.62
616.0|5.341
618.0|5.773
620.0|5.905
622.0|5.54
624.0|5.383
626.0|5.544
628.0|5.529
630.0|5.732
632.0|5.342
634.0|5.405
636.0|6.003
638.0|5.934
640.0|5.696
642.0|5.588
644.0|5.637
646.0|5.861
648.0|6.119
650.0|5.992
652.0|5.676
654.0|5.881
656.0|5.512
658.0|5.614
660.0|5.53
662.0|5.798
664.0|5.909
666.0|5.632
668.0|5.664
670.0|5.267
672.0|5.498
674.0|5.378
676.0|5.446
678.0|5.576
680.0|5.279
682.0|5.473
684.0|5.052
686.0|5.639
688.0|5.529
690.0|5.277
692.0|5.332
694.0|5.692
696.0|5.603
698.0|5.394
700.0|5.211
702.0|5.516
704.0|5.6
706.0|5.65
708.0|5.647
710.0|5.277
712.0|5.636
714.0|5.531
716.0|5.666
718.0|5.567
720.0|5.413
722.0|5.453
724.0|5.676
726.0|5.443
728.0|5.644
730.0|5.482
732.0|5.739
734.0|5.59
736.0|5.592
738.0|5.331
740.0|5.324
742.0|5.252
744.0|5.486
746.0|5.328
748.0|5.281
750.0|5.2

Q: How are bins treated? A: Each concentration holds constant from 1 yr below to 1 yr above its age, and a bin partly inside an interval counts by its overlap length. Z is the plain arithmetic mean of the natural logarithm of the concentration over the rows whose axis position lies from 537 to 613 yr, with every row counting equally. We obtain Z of 1.75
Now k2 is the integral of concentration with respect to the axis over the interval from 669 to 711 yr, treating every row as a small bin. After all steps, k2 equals 229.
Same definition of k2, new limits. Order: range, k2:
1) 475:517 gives 229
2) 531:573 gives 234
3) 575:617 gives 246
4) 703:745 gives 232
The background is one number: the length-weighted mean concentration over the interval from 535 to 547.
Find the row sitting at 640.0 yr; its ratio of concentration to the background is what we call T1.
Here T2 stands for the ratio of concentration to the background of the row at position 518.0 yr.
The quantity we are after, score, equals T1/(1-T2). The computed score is -13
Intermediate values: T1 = 1.06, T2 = 1.08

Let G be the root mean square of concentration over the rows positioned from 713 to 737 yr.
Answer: 5.57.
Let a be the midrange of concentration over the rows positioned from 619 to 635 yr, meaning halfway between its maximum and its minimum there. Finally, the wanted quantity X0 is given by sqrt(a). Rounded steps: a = 5.62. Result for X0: 2.37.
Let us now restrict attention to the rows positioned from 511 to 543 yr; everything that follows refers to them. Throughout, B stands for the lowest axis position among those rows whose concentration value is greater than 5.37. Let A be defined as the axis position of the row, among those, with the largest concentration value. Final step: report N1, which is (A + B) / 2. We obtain 516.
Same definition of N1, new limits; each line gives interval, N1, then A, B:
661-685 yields 663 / 664.0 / 662.0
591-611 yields 592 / 592.0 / 592.0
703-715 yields 705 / 706.0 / 704.0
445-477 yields 468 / 470.0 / 466.0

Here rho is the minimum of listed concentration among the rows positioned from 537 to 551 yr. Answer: 4.937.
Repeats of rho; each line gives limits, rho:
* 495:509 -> 4.757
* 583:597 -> 5.499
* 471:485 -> 5.261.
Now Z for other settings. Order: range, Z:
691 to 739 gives 1.71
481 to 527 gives 1.69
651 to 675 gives 1.72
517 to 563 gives 1.69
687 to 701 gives 1.69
